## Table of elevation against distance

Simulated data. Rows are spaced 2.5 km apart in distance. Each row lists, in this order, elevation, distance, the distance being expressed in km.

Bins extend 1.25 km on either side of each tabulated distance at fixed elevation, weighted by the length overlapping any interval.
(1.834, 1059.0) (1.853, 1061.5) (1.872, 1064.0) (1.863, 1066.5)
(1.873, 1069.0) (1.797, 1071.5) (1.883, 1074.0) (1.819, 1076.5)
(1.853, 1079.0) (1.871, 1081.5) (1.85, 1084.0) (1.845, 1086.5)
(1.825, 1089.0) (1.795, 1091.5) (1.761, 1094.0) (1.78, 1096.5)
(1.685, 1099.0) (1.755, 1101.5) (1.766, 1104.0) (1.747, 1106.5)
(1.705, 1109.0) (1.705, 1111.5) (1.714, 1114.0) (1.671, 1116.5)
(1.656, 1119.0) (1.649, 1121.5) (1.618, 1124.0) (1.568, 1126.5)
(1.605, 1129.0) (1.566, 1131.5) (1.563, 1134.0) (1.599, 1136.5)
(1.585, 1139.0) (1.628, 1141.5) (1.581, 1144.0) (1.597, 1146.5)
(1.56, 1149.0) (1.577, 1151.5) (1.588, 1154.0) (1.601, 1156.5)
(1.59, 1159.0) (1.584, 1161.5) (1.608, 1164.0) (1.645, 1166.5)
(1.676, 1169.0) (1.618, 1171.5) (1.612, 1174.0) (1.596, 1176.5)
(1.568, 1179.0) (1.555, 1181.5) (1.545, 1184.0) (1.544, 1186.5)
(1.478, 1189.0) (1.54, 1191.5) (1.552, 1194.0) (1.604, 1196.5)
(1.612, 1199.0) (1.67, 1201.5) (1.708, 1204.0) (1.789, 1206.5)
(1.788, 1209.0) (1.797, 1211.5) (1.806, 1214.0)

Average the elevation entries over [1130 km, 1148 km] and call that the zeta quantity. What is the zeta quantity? 1.59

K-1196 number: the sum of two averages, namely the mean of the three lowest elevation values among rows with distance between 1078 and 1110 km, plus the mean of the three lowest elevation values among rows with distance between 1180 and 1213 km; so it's 3.23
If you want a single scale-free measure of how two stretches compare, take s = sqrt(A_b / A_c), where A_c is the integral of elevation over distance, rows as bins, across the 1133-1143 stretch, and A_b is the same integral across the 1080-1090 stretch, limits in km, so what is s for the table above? 1.08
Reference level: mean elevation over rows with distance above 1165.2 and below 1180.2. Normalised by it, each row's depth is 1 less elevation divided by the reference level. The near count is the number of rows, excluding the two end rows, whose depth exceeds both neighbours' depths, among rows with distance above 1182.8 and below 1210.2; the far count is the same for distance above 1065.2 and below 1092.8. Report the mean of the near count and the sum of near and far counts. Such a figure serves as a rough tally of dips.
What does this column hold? 2.0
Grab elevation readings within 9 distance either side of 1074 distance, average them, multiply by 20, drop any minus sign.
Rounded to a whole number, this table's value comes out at 37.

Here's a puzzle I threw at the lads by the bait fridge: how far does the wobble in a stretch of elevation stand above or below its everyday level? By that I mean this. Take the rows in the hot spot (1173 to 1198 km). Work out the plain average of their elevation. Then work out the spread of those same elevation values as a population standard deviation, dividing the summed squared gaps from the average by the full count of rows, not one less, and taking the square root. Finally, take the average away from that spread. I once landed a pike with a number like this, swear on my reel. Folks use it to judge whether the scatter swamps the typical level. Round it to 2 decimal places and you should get -1.52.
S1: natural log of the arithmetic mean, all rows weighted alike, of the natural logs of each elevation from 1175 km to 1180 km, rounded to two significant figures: -0.78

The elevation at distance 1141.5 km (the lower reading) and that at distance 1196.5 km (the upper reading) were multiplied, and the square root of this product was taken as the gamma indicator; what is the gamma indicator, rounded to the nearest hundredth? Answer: 1.62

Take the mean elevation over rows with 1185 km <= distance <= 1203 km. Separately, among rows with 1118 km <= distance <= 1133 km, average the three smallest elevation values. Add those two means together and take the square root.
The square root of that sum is 1.78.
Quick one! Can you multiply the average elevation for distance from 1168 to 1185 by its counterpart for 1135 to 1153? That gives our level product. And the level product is 2.54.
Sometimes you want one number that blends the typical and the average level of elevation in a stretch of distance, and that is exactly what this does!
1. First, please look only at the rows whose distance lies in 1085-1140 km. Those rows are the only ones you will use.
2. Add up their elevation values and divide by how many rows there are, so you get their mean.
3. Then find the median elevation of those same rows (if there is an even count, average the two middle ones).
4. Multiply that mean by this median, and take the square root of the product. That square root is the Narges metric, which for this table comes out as 1.69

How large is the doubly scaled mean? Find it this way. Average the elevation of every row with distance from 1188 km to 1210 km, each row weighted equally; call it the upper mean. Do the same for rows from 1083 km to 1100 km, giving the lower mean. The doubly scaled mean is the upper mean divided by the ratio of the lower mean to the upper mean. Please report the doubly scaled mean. 1.50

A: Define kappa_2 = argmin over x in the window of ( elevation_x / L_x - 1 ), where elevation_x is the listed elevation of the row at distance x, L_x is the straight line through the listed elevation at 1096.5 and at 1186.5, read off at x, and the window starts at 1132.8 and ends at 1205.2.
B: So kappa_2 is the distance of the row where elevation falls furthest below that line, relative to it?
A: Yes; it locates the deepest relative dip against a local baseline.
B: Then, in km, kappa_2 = 1134.0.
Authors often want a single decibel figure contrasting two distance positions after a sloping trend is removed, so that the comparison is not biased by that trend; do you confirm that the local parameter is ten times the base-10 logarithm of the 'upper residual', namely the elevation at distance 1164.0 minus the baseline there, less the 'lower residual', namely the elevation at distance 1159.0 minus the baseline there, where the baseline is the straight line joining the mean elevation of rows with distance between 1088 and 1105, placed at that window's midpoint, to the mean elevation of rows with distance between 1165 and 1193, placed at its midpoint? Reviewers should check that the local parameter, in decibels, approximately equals -15.3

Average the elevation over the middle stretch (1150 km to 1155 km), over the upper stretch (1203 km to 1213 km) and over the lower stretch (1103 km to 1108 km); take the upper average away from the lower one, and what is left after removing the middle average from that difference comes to -1.60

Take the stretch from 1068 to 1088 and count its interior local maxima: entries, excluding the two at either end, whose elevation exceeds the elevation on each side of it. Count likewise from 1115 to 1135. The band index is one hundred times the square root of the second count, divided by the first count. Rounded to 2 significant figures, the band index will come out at 50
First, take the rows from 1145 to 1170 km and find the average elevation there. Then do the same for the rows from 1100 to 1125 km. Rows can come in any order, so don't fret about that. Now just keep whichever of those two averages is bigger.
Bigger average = 1.70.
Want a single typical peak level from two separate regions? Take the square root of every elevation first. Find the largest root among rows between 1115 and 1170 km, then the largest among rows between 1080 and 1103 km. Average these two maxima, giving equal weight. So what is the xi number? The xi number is 1.33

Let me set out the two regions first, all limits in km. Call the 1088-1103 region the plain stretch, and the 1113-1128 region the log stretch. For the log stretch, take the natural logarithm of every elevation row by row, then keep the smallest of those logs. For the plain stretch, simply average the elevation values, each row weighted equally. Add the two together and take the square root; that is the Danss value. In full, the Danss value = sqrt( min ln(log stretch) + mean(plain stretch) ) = 1.489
